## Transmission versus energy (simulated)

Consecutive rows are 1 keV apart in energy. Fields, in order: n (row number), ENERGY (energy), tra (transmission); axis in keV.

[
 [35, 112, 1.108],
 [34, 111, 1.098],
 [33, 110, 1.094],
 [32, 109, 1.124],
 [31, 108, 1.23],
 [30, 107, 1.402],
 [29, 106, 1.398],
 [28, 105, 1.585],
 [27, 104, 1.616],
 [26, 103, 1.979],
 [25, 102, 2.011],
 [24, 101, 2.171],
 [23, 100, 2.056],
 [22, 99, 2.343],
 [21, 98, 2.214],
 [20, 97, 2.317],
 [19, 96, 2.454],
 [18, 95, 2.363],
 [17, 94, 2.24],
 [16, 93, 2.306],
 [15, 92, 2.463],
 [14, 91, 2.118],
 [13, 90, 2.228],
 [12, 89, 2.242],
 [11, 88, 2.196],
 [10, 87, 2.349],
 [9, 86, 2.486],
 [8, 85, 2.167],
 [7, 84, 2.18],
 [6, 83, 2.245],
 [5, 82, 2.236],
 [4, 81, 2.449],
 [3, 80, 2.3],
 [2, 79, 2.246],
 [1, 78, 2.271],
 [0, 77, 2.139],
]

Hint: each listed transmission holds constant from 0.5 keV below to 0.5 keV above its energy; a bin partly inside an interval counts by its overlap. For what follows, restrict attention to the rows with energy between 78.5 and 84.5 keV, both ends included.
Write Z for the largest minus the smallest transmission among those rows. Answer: 0.27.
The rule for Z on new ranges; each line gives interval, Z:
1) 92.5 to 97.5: 0.21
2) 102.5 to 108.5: 0.75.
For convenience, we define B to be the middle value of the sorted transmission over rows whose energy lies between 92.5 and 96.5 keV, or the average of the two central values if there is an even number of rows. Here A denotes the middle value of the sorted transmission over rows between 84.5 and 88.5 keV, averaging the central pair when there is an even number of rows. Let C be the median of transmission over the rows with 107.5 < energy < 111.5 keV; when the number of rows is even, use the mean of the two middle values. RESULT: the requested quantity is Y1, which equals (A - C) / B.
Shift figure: 0.5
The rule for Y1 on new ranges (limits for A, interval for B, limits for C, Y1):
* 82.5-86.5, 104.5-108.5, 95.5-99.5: -0.1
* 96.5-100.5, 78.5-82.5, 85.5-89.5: 0.0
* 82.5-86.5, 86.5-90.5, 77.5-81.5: 0.0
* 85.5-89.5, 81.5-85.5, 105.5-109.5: 0.4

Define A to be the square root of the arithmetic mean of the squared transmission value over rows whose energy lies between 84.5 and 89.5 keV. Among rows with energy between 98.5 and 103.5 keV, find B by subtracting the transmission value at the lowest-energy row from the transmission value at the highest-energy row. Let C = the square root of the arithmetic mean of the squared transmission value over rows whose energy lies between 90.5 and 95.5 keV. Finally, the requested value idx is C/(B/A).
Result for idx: -14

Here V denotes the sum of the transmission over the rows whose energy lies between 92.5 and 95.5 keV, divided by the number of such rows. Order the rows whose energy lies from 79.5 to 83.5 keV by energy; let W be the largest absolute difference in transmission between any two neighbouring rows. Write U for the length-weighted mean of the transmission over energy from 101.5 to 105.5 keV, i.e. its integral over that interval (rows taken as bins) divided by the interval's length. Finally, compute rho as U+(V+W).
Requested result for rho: 4.31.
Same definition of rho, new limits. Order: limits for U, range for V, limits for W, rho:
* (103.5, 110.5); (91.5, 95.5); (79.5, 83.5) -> 3.91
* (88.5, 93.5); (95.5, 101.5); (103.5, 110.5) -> 4.72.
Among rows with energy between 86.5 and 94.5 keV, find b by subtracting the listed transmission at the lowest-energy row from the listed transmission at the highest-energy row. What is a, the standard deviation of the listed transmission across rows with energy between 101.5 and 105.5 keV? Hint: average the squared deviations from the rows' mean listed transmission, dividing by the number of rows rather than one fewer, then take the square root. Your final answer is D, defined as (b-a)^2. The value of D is 0.09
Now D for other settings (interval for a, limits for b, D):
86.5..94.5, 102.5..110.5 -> 0.97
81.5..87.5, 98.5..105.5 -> 0.75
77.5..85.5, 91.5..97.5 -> 0.05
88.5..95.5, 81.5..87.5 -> 0.00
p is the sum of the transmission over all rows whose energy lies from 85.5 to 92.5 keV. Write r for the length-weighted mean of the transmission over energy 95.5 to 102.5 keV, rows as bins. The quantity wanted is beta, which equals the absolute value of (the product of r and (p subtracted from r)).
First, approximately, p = 16.1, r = 2.22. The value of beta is 31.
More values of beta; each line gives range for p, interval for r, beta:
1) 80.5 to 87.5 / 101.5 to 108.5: 23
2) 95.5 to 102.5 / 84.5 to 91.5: 30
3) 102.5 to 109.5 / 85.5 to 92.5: 18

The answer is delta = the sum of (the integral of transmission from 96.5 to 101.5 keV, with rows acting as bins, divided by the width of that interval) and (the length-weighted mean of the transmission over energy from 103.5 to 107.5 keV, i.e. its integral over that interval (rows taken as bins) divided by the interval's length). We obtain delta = 3.7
